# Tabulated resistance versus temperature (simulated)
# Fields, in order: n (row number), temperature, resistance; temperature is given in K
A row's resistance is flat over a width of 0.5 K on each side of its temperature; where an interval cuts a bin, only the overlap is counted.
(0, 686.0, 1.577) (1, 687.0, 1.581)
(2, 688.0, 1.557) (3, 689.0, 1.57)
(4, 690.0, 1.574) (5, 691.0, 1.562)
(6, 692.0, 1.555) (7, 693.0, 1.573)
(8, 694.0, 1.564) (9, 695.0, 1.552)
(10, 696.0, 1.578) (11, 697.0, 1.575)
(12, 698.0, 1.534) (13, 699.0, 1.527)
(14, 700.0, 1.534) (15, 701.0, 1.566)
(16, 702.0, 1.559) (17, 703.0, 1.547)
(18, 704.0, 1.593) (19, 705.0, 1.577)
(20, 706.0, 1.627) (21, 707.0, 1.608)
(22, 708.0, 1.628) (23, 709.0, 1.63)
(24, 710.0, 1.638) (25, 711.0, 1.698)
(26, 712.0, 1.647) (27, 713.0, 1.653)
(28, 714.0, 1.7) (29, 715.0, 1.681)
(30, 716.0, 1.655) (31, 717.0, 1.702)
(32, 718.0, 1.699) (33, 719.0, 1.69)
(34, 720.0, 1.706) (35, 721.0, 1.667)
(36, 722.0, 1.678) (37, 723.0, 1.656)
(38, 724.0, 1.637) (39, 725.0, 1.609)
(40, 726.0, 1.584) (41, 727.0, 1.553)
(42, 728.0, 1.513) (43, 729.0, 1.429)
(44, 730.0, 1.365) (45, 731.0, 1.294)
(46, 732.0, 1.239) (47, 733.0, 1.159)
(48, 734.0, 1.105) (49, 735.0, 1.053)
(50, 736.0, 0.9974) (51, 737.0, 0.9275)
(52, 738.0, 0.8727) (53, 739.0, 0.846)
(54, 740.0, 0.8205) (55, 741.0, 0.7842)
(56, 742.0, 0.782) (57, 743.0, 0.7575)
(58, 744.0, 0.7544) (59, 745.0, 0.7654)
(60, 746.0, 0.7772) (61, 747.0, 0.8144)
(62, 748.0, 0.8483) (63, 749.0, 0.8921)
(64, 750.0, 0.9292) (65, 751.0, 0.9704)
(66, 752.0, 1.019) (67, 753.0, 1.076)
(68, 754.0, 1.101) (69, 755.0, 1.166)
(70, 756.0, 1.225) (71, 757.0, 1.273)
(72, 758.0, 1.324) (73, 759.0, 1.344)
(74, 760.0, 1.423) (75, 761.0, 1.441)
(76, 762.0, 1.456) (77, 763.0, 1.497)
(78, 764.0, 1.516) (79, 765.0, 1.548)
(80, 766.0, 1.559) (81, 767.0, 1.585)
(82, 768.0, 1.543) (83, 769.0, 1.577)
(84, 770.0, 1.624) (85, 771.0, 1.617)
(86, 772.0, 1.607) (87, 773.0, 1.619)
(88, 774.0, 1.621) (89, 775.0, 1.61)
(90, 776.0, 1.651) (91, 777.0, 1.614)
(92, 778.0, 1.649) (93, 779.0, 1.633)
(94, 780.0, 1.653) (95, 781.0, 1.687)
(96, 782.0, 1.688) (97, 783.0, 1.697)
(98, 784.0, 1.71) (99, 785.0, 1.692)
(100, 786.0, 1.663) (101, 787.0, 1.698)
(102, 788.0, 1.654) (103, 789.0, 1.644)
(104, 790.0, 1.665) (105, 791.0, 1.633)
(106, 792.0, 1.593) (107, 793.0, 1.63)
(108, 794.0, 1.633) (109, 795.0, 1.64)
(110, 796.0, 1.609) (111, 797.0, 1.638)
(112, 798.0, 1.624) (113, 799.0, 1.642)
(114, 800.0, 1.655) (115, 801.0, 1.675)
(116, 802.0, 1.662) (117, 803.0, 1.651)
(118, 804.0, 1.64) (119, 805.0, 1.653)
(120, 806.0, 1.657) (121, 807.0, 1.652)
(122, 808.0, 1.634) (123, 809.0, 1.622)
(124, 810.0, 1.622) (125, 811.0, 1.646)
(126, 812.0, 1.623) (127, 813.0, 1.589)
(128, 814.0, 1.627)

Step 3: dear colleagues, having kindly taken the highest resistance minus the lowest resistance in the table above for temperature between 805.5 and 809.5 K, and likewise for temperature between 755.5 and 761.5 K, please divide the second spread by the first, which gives 6.2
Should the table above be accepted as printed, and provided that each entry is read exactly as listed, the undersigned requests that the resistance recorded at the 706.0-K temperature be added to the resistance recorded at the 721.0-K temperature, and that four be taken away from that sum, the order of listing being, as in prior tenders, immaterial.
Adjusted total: -0.71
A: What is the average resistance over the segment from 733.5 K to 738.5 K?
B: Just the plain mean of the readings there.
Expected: 0.99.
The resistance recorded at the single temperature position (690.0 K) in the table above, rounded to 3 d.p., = 1.574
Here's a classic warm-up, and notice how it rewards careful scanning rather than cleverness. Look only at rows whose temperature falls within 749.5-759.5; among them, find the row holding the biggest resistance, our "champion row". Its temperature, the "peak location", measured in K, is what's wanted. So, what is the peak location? 759.0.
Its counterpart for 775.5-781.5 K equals 781.0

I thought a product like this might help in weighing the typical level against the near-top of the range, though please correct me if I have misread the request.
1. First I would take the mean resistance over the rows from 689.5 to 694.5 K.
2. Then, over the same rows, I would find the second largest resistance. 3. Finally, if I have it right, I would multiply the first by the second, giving 2.46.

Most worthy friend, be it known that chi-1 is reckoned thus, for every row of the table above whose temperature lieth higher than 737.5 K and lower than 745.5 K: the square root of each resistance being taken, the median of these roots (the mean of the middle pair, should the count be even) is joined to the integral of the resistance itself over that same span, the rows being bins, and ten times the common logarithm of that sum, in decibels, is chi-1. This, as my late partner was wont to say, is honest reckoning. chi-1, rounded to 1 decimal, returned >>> 8.6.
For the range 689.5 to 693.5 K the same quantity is 8.8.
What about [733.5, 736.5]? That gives 6.2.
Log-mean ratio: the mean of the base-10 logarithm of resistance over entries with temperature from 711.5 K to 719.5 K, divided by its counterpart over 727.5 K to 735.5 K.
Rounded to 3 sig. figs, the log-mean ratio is 2.23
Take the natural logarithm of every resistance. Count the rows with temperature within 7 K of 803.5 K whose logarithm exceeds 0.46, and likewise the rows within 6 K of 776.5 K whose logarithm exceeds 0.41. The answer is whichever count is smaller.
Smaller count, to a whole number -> 12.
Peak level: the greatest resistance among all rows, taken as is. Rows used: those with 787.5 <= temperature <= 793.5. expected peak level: 1.665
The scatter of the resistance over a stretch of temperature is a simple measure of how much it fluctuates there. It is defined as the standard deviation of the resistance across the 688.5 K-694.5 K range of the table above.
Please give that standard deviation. 0.007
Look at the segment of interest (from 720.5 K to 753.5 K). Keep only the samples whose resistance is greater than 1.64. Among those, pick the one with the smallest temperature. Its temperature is 721.0 K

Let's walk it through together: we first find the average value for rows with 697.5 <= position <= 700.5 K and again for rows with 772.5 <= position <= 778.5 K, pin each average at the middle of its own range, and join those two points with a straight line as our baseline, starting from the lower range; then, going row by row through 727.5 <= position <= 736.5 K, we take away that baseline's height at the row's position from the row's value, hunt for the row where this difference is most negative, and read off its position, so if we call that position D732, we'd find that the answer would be 736.0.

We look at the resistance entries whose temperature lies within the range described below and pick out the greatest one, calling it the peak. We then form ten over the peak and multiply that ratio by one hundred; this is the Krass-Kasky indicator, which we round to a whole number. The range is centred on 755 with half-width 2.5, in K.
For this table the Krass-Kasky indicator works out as 786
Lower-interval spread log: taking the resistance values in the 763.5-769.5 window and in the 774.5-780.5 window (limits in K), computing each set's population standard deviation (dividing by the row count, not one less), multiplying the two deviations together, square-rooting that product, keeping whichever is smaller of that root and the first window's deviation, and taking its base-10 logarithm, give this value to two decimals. -1.70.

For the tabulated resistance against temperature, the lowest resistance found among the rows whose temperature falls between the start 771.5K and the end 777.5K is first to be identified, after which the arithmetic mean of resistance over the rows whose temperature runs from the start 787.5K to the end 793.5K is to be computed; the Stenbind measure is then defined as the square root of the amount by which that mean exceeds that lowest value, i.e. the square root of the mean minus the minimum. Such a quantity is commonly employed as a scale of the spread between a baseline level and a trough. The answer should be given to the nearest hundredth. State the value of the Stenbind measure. 0.17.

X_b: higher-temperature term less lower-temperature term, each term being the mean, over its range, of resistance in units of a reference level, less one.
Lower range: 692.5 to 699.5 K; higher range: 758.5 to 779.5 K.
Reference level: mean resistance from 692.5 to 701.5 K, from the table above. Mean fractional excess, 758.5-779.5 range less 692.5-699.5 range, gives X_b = 0.0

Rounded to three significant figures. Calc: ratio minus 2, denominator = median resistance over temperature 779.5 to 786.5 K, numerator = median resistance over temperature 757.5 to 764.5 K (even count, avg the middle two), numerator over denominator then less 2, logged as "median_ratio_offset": -1.15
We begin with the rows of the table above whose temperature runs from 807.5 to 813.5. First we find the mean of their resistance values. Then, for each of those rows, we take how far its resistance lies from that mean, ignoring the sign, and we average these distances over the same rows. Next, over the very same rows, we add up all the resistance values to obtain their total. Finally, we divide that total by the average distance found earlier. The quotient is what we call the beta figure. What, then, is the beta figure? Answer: 835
